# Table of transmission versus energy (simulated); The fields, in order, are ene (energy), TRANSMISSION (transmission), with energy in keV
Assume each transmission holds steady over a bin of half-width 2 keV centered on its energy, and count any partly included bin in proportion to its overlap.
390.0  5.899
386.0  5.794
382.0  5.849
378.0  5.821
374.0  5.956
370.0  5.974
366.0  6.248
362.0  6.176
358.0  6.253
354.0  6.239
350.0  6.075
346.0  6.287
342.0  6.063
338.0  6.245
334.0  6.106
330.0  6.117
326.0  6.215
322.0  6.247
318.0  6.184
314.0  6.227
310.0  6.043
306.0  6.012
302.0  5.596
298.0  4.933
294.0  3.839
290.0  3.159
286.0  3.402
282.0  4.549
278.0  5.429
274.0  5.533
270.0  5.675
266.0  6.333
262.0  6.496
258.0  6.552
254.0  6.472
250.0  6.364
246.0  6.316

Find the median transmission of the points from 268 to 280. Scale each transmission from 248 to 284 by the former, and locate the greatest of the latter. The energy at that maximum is 258.0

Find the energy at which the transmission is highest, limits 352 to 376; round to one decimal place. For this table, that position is 358.0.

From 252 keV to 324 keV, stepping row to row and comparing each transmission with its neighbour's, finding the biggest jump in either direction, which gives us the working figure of 1.147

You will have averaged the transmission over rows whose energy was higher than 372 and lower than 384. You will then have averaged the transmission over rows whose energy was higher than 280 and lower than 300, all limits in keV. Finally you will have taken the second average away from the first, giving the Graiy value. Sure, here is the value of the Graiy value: 1.9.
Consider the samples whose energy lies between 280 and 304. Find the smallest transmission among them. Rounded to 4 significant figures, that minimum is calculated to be 3.159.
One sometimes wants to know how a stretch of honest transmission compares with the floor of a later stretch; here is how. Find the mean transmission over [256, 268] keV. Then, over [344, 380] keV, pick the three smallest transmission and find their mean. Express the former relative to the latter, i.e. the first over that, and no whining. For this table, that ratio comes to 1.09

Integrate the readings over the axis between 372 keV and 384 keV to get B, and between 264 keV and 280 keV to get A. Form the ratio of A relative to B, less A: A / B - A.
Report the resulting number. -91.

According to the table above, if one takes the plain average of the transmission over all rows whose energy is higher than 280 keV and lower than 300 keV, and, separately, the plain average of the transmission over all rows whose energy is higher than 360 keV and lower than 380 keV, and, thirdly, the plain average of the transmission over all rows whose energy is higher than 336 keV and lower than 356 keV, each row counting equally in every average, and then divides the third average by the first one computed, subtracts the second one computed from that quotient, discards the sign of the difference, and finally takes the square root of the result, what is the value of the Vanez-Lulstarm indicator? 2.12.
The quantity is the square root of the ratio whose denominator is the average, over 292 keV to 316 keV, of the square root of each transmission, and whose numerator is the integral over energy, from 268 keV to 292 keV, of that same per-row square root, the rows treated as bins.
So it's 4.70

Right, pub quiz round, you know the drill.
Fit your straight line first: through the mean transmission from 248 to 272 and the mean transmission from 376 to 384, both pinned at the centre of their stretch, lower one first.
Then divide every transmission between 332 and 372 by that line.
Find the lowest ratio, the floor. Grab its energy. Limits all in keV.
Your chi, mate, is 342.0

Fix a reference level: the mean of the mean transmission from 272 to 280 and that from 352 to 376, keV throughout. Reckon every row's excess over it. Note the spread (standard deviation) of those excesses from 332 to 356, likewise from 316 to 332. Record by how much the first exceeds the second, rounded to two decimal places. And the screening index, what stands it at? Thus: 0.04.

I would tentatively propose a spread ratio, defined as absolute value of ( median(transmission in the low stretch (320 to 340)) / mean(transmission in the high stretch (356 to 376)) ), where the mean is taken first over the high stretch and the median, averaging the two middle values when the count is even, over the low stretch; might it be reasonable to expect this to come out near 1.02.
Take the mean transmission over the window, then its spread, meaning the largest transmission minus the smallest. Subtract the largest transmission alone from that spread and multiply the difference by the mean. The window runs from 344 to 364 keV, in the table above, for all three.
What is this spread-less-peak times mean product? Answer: -37.7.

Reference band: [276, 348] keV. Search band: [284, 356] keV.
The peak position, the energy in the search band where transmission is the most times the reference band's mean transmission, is 346.0 keV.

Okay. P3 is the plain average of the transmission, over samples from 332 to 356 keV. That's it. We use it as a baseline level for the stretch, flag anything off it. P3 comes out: 6.17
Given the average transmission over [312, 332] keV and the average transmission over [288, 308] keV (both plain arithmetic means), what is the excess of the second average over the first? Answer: -1.5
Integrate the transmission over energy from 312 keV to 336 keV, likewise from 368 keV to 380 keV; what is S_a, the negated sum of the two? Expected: -219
